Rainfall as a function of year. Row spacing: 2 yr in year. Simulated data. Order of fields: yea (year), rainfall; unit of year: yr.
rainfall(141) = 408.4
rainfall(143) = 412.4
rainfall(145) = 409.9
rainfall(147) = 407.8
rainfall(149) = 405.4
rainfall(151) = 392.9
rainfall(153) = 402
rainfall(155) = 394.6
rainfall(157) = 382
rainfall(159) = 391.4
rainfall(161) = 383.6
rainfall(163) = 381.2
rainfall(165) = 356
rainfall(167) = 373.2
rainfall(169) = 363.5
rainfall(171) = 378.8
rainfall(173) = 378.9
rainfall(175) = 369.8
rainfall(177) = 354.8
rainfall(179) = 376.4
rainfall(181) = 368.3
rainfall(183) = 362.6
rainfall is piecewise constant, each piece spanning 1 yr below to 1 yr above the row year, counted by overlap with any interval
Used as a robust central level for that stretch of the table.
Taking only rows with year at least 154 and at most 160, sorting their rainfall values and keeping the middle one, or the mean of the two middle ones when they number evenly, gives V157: 391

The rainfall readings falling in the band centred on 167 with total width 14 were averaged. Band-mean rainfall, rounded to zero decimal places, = 374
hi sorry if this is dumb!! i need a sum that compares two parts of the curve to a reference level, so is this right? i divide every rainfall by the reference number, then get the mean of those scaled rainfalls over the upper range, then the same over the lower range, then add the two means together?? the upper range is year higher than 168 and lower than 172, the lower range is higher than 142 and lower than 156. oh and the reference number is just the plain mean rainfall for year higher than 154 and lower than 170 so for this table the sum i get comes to 2.05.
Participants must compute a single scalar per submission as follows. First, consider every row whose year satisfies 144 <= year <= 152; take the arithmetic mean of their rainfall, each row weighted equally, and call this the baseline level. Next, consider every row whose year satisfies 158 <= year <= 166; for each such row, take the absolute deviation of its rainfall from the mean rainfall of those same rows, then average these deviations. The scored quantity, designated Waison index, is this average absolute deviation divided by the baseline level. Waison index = 0.0273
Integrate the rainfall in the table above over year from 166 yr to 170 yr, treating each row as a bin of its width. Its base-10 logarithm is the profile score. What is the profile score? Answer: 3.17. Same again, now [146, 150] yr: 3.21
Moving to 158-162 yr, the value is 3.19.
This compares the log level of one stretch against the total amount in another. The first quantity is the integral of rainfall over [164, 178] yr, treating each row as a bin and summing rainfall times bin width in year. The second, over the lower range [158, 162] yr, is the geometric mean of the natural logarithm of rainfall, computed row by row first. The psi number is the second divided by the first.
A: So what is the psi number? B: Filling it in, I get 0.0012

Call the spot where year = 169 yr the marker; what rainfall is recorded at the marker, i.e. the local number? 363.5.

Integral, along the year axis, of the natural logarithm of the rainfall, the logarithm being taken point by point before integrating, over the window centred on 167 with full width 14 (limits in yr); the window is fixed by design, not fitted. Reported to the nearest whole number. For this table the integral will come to 83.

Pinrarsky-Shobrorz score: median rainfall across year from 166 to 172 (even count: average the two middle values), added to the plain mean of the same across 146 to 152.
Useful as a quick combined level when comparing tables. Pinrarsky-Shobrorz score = 775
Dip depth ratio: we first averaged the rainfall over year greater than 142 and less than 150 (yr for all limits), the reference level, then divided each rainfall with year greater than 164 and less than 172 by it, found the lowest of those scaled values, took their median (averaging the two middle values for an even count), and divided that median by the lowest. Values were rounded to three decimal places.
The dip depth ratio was 1.035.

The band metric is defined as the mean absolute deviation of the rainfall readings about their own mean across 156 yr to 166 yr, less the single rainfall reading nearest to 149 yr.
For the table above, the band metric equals -396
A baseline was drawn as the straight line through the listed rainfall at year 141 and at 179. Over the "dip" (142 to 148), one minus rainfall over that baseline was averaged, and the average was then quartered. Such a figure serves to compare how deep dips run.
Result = -0.003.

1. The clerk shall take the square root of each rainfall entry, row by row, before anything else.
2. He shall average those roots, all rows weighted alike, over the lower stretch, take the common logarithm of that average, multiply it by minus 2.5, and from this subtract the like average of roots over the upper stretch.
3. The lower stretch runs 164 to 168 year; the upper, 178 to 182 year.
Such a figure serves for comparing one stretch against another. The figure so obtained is -22.5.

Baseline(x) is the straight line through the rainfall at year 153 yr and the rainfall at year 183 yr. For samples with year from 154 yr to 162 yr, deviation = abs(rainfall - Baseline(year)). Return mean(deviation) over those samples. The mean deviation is 7.5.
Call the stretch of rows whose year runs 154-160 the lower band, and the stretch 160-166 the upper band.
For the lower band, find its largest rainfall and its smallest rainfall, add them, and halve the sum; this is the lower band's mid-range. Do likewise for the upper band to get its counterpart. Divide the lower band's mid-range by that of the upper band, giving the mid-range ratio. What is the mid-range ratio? 1.050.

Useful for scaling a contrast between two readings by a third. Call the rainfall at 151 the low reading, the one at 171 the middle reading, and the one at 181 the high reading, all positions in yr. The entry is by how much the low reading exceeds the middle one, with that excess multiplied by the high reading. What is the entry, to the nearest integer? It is 5193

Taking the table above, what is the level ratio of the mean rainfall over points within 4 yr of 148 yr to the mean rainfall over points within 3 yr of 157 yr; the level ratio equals 1.04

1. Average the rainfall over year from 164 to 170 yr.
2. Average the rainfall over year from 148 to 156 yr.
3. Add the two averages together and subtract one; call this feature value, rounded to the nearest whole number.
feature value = 762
